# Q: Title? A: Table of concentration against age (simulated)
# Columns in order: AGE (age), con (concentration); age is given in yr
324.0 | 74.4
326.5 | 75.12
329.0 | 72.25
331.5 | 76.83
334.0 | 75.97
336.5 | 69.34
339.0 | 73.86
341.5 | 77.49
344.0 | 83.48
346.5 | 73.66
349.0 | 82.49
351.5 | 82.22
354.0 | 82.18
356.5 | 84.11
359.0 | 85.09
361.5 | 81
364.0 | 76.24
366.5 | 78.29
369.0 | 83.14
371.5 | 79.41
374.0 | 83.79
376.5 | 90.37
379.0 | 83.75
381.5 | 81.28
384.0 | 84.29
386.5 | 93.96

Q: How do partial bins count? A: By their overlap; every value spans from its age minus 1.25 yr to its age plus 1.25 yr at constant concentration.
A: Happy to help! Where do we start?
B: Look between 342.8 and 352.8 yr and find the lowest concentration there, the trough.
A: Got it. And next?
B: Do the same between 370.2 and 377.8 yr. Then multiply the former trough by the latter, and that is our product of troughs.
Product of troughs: 5849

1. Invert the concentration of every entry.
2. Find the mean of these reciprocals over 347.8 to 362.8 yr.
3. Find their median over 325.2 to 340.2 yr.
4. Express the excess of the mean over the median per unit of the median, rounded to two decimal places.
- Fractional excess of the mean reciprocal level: -0.10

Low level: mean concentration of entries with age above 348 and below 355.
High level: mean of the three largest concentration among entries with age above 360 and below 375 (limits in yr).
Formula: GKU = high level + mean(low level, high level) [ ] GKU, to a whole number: 165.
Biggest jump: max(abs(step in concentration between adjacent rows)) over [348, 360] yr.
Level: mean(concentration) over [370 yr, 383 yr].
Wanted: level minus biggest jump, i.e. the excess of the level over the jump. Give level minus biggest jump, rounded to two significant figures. 82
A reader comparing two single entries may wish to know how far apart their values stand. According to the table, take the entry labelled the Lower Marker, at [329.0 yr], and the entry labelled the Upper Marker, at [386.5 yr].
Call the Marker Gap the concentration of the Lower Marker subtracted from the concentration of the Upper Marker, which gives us 22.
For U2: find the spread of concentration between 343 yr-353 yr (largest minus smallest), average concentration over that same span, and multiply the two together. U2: 790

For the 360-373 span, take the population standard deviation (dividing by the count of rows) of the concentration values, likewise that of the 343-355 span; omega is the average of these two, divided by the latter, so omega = 0.83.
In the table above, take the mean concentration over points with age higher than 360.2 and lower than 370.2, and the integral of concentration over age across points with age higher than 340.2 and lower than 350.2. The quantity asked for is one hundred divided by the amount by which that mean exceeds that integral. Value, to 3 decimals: -0.140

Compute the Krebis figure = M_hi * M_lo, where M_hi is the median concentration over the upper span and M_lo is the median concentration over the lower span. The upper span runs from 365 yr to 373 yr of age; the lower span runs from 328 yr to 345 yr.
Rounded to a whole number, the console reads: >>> 6033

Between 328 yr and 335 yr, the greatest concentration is 76.83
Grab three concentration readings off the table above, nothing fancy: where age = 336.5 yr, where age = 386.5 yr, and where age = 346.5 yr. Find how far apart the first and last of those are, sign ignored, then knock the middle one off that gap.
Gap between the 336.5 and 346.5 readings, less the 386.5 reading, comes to -89.6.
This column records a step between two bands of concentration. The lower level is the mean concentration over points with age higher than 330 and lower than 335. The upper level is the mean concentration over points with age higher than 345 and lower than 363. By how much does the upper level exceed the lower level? 5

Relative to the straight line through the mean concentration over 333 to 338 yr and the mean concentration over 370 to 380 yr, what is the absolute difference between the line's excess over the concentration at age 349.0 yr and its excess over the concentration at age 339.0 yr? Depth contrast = 5.7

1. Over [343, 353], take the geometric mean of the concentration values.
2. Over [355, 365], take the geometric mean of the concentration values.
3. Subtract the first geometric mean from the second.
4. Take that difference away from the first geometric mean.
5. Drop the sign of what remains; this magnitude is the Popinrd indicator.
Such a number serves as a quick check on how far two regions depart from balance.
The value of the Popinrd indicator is 79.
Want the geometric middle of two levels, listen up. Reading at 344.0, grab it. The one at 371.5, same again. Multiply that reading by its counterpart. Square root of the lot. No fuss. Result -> 81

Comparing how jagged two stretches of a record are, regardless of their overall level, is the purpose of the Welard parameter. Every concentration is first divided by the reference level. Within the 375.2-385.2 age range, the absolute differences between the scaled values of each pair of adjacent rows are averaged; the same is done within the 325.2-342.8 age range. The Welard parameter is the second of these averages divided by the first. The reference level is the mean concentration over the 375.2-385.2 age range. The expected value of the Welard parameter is 0.95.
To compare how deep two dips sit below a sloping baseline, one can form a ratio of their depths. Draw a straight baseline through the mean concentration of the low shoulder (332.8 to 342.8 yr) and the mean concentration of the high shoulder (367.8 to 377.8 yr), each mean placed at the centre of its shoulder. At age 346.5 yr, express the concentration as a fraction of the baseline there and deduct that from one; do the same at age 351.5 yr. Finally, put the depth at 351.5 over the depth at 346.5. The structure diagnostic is -1.3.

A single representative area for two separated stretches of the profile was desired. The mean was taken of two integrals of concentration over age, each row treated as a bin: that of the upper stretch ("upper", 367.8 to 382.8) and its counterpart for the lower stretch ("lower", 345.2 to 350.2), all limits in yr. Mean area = 822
